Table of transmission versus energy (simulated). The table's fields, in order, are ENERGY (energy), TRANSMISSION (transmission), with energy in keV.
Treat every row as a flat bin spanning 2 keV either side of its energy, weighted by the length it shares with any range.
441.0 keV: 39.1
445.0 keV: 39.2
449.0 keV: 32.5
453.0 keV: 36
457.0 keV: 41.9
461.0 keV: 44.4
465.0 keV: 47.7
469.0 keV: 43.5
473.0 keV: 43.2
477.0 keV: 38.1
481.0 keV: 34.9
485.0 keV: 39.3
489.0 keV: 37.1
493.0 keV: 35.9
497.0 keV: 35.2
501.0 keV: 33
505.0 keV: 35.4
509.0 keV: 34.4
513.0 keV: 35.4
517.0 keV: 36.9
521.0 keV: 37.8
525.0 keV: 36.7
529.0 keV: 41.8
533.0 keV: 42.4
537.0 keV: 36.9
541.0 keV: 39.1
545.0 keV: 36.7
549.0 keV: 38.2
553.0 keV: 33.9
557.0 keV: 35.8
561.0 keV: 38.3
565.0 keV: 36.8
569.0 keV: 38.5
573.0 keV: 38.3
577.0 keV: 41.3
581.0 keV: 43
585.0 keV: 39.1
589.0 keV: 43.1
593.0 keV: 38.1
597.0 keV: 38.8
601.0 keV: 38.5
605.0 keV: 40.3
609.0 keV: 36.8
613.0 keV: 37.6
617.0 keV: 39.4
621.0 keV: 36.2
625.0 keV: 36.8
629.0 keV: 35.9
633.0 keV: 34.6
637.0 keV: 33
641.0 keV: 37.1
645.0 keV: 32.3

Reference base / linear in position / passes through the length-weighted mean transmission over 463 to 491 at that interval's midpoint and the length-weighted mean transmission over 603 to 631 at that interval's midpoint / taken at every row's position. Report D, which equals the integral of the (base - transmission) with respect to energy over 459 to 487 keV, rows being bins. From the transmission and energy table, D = -27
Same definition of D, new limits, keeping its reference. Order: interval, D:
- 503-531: 78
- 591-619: -19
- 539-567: 55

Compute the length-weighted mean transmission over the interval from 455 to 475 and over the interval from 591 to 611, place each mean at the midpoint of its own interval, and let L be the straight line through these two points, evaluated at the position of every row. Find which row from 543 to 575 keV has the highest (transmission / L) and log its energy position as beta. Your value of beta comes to 569.0 keV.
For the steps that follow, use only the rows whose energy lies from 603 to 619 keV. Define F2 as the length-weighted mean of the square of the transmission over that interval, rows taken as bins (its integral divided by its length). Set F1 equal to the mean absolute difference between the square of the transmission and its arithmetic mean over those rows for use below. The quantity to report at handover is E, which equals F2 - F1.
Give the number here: 1384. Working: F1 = 102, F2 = 1486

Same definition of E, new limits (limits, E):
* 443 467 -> 1296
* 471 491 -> 1320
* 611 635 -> 1265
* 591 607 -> 1462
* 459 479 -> 1705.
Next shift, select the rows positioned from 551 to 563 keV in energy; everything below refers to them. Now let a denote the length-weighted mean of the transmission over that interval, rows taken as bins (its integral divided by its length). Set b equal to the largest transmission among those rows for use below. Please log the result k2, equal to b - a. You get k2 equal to 2.3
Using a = 36.0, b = 38.3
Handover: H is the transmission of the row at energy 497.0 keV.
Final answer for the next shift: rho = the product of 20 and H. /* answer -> 704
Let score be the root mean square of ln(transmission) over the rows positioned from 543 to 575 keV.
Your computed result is 3.61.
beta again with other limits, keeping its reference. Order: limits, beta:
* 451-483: 465.0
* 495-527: 521.0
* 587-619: 589.0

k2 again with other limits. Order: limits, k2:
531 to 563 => 4.7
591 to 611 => 1.8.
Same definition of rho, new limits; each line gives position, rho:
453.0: 720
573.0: 766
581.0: 860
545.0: 734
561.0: 766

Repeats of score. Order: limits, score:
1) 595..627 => 3.64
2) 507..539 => 3.63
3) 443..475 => 3.71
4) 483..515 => 3.57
